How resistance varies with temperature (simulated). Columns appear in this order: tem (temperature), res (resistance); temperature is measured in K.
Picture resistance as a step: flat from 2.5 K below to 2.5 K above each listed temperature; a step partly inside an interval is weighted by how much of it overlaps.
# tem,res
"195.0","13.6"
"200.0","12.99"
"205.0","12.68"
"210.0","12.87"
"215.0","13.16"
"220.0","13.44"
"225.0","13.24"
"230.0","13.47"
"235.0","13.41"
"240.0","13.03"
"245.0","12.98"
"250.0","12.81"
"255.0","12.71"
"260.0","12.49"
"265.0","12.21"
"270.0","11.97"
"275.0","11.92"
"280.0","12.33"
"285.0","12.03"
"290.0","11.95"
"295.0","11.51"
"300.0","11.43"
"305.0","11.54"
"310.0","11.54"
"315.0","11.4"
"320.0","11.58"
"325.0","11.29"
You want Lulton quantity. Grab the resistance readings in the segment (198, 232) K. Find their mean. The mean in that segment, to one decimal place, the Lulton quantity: 13.1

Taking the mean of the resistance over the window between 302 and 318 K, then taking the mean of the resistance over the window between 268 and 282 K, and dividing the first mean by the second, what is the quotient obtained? 0.95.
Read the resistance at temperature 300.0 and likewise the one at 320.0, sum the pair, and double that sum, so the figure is 46.0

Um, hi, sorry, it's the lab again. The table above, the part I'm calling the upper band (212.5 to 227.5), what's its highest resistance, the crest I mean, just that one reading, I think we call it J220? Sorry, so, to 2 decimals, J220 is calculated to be 13.44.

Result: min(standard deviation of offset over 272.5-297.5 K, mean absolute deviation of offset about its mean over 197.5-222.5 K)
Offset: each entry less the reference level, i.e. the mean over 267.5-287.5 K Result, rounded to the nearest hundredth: 0.22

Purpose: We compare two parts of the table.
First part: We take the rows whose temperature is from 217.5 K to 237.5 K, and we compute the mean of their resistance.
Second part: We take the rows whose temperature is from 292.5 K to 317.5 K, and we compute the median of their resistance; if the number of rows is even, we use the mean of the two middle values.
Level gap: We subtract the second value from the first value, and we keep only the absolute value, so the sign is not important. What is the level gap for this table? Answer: 1.88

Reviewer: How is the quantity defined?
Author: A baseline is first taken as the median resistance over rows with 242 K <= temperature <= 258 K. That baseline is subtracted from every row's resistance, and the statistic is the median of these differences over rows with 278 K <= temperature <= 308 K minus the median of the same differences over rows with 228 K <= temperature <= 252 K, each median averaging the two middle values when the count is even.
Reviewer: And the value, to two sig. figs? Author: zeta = -1.3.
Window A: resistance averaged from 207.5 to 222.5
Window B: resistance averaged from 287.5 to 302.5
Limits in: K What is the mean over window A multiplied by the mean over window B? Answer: 153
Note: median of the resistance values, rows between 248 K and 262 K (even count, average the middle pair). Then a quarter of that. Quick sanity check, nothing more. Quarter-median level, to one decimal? 3.2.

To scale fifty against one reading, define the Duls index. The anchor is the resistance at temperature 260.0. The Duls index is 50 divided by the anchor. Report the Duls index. 4.0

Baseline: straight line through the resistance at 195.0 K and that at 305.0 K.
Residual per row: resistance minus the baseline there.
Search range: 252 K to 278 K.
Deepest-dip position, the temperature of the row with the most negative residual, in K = 270.0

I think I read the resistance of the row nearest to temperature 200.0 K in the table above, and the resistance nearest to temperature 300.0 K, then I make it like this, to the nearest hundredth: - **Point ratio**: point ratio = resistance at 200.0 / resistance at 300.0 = 1.14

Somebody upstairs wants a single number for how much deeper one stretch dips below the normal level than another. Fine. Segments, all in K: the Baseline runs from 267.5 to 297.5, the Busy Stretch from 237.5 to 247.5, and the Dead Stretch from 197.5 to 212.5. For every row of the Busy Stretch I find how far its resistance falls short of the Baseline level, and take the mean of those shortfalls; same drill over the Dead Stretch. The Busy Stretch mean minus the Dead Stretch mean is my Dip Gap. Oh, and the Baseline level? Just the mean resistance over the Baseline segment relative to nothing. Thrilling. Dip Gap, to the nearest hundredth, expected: -0.16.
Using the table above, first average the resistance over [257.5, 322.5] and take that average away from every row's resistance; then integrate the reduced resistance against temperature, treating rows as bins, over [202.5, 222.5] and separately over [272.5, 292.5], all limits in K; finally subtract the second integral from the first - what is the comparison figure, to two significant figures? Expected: 20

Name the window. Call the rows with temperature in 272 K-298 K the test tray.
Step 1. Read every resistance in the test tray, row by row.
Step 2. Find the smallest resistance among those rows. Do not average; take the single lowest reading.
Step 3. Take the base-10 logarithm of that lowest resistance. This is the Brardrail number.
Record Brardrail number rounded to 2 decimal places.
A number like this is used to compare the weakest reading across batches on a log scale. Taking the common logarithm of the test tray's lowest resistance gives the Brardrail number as 1.06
